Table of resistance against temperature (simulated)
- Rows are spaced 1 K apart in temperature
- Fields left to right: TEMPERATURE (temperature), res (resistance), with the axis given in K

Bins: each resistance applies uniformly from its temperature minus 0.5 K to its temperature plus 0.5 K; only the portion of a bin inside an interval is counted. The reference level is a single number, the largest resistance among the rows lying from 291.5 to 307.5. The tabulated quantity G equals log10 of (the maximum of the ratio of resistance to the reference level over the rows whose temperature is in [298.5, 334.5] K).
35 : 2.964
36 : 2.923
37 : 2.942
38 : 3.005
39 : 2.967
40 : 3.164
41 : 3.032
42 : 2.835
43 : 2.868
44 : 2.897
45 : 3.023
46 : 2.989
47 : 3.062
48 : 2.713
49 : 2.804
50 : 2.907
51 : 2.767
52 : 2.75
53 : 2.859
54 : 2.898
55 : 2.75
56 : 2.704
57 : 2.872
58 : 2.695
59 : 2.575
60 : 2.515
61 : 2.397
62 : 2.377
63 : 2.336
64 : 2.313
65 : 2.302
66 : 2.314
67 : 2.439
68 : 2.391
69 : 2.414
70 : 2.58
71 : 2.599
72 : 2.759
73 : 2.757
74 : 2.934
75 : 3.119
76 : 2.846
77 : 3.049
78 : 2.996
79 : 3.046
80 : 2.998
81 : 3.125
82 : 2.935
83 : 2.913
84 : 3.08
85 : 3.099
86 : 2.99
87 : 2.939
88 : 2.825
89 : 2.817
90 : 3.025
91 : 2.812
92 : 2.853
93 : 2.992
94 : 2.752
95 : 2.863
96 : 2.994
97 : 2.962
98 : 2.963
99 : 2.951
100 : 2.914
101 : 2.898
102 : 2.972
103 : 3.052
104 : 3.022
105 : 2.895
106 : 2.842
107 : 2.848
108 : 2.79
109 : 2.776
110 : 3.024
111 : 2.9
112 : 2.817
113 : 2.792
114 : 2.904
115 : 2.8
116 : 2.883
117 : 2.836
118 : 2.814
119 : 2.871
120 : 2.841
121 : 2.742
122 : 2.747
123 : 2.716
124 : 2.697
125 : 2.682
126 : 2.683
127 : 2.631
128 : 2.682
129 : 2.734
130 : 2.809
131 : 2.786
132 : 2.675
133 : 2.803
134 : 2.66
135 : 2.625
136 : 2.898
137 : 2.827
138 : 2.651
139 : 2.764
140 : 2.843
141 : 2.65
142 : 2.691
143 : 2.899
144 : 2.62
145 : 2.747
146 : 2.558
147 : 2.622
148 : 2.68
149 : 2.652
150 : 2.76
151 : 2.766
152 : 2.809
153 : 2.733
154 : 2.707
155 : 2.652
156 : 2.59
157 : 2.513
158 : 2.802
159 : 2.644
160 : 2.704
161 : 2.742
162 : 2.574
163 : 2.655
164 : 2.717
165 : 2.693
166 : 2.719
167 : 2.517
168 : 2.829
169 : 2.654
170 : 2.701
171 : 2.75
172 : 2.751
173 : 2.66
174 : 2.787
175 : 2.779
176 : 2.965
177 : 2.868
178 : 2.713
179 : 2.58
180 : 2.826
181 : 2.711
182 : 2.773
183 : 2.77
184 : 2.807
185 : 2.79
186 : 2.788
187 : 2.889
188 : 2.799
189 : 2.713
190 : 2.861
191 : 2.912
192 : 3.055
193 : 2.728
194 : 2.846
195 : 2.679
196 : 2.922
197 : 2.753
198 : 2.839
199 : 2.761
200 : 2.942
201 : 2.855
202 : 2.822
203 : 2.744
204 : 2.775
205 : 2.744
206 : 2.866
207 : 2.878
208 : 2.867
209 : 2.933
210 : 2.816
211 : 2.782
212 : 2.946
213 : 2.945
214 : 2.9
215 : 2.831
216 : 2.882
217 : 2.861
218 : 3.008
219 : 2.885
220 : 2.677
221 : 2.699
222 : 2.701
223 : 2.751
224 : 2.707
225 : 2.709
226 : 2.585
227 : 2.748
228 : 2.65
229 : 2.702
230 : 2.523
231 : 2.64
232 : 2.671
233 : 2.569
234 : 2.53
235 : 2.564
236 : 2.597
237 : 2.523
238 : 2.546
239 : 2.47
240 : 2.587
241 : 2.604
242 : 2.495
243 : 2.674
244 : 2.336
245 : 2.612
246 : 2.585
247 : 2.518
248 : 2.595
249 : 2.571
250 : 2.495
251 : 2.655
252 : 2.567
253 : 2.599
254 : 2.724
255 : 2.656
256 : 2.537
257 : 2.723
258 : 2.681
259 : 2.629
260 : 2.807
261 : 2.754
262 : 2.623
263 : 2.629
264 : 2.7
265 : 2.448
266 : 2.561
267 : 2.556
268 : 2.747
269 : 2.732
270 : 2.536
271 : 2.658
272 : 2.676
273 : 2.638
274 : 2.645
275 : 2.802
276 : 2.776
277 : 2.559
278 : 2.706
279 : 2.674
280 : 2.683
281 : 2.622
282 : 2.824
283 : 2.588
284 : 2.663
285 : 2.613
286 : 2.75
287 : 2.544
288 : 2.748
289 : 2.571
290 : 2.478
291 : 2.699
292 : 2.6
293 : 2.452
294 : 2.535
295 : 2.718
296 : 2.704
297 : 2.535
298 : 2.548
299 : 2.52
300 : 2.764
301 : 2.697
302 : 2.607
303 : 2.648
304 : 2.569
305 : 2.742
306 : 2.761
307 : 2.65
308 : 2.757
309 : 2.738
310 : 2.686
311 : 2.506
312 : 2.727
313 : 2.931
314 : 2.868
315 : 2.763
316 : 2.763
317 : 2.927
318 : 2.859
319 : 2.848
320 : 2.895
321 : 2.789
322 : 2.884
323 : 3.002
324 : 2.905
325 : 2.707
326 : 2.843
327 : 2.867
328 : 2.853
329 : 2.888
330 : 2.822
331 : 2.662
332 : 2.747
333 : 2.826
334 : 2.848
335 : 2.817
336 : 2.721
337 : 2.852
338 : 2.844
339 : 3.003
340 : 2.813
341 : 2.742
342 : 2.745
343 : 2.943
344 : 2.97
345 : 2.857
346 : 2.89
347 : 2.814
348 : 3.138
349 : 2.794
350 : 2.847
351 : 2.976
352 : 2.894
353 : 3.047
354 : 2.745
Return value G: 0.04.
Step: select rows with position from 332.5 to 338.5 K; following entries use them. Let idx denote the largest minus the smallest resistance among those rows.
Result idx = 0.13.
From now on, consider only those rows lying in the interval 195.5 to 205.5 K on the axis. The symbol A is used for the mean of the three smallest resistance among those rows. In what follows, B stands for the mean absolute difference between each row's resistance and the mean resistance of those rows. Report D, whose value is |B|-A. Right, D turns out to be -2.69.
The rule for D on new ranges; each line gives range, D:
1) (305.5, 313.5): -2.53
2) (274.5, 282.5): -2.55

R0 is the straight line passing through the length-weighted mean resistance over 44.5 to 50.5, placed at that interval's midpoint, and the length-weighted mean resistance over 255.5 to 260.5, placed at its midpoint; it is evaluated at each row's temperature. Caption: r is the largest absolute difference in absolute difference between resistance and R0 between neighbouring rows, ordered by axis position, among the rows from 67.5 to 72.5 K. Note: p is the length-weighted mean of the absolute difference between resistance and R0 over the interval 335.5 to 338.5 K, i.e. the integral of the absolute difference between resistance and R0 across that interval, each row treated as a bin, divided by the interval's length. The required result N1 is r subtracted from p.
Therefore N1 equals 0.05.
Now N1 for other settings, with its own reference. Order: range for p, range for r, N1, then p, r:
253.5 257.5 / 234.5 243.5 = -0.12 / 0.06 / 0.18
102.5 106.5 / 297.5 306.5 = 0.04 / 0.11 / 0.07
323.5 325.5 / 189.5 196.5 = -0.08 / 0.21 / 0.28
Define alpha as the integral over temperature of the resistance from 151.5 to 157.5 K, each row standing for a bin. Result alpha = 16.0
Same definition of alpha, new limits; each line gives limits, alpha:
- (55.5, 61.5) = 15.8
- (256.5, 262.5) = 16.2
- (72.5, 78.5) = 17.7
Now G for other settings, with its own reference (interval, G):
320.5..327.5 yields 0.04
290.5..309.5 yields 0.00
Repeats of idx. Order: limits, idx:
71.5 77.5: 0.36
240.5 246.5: 0.34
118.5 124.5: 0.17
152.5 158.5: 0.29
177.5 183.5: 0.25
